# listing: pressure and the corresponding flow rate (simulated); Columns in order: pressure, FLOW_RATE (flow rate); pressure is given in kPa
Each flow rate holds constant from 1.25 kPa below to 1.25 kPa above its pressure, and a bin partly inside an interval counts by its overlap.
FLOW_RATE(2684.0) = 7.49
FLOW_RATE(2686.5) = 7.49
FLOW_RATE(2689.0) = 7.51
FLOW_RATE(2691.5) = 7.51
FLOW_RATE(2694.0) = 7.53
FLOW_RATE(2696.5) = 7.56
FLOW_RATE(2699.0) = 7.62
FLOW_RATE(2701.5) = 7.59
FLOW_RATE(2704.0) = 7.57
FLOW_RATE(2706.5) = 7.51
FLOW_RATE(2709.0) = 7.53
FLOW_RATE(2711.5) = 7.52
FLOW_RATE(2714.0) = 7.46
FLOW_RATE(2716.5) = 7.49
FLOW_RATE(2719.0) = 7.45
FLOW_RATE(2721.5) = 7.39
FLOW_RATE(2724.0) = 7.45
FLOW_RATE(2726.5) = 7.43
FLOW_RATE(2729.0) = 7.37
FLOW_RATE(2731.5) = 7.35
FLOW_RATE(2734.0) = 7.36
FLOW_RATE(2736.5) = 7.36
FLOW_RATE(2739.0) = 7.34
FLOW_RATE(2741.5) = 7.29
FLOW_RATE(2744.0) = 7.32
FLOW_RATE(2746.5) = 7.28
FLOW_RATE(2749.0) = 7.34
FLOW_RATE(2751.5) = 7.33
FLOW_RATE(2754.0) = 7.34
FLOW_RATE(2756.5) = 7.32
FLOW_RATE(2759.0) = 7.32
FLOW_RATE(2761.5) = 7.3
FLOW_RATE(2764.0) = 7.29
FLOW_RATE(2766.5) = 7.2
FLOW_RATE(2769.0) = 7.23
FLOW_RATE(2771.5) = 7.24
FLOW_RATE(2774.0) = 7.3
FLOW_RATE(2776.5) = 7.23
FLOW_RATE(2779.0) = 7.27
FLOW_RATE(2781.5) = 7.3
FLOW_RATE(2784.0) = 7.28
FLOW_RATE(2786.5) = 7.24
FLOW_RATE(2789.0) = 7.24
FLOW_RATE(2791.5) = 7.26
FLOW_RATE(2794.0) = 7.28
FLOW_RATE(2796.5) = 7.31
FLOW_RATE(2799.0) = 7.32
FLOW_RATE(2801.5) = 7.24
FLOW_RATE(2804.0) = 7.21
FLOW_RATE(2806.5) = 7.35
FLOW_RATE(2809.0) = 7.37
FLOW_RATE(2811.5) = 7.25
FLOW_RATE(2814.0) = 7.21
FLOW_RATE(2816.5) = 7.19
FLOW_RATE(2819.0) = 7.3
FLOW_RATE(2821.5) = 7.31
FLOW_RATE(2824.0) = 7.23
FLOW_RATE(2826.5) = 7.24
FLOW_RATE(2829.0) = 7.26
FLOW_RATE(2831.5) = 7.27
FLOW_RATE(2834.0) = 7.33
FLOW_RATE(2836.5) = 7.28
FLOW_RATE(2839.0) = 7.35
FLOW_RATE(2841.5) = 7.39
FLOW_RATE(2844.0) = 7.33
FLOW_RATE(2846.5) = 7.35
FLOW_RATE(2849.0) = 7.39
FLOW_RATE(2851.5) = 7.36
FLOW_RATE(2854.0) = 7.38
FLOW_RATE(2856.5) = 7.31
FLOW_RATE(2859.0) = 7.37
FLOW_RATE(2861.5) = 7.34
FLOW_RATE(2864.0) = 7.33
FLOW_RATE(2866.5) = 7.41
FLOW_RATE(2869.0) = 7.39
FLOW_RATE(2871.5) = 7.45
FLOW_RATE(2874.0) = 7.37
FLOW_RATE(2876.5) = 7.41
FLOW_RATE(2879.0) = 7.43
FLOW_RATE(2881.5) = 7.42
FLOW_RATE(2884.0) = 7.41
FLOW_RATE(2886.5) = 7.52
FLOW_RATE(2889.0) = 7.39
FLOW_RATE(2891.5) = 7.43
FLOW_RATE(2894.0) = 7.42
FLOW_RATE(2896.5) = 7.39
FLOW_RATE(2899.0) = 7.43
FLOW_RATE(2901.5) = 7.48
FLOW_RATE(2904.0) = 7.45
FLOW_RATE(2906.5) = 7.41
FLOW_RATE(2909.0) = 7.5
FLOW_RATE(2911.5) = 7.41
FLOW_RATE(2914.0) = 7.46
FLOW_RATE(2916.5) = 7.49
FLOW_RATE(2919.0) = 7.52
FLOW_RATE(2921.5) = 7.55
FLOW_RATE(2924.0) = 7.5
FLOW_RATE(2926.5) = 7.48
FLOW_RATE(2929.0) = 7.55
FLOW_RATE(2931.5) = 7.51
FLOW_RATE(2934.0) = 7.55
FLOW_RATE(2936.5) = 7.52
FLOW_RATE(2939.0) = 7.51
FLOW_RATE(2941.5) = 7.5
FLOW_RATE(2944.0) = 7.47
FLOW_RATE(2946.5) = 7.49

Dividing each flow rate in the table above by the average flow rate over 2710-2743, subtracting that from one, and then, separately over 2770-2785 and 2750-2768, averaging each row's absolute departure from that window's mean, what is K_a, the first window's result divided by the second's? 0.74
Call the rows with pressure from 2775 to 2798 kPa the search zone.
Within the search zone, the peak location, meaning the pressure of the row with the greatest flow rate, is 2796.5 kPa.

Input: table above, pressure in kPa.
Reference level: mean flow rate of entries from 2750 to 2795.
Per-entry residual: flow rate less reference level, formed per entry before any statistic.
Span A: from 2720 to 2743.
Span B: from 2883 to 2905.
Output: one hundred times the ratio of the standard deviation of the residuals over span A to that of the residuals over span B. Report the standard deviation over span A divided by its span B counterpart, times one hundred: 113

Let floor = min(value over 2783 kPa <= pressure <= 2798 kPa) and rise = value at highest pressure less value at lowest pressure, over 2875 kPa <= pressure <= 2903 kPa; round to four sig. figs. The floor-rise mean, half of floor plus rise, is 3.655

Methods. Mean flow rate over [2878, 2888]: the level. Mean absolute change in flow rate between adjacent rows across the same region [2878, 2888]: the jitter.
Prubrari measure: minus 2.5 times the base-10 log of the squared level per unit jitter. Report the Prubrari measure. -7.8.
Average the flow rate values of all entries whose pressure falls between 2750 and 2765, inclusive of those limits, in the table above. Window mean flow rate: 7.32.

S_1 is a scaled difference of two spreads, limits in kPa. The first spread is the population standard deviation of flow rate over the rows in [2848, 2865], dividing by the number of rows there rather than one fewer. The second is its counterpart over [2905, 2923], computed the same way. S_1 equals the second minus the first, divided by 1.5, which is 0.015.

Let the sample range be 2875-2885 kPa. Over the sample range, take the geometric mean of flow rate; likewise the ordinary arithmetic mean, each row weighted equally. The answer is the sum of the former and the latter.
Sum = 14.83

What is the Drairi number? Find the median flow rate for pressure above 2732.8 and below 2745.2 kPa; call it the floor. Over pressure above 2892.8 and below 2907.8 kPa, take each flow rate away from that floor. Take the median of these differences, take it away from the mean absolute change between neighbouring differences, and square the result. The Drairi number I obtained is 0.015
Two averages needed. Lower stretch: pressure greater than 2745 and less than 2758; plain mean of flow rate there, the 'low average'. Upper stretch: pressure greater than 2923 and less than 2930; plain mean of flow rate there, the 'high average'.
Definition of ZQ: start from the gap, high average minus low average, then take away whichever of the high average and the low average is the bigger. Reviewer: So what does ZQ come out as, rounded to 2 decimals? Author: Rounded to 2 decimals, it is -7.32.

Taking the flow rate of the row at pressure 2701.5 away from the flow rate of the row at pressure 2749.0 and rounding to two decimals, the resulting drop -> -0.25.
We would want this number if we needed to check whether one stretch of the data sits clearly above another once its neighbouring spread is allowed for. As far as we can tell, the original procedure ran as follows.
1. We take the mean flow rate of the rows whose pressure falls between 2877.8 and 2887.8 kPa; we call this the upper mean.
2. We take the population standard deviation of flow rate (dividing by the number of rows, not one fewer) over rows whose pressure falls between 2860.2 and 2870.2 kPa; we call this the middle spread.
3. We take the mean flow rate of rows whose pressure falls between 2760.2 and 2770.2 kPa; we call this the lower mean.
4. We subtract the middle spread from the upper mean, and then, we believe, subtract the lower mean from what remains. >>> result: 0.16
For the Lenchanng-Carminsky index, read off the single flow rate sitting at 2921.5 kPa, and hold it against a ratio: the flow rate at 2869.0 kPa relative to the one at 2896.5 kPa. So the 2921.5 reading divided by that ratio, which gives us 7.55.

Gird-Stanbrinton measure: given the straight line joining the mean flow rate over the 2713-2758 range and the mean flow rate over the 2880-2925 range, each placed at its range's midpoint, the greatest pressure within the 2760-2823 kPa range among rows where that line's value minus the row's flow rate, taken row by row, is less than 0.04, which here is 2809.0 kPa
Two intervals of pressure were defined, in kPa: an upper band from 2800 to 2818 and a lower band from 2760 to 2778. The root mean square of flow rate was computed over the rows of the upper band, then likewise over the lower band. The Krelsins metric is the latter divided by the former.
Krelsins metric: 0.999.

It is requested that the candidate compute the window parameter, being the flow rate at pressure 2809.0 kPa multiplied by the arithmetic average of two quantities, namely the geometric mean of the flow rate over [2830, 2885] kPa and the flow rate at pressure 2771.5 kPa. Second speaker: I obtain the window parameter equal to 53.8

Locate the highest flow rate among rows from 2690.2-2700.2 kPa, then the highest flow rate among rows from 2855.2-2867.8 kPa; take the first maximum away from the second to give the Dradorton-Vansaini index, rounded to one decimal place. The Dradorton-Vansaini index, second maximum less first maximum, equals -0.2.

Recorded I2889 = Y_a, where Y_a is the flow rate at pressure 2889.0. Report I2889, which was 7.39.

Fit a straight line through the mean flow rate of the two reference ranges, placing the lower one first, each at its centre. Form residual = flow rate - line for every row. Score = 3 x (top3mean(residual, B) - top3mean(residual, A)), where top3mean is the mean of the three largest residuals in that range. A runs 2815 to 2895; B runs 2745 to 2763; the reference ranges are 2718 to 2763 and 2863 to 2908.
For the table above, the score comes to -0.21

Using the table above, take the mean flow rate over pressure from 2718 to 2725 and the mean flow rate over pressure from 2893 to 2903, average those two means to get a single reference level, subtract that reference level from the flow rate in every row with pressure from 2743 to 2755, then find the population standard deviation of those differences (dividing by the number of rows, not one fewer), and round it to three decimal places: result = 0.022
